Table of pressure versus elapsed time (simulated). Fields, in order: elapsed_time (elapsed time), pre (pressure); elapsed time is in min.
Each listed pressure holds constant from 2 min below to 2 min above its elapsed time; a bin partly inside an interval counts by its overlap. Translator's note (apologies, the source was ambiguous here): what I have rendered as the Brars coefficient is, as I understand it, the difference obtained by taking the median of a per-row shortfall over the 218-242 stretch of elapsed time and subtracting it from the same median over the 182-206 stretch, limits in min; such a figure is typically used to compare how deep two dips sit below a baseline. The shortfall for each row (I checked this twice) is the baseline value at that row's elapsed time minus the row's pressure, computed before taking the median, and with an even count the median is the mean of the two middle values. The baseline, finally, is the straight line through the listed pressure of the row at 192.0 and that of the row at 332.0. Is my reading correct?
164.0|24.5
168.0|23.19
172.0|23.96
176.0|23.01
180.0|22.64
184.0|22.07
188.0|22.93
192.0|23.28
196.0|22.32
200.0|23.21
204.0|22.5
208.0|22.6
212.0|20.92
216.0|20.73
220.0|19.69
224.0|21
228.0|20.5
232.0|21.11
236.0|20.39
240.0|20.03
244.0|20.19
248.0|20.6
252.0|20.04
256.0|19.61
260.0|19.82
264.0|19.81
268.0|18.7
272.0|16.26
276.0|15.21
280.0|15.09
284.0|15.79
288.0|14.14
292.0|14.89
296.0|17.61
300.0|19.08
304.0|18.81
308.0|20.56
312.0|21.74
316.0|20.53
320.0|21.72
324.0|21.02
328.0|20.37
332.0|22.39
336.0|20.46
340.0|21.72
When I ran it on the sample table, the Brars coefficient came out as -2.0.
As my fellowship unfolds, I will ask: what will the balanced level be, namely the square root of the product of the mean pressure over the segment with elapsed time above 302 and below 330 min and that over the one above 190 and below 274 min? 20.7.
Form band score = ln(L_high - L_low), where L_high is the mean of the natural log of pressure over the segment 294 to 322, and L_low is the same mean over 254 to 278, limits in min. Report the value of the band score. -2.35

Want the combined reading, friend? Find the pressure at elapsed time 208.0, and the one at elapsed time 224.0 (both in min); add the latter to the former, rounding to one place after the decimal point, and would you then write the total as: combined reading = 43.6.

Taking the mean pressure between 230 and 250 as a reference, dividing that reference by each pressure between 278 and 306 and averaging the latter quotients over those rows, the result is 1.26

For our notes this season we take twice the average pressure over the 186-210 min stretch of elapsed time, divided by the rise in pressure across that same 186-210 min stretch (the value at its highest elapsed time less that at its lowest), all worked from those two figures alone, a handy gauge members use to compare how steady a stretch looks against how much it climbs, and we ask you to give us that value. -138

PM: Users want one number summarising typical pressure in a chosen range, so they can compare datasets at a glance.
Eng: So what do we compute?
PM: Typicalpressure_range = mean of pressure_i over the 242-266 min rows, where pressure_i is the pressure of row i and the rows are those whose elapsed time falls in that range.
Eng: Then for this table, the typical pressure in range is 20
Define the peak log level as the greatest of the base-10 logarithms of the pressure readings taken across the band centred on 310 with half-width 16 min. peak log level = 1.34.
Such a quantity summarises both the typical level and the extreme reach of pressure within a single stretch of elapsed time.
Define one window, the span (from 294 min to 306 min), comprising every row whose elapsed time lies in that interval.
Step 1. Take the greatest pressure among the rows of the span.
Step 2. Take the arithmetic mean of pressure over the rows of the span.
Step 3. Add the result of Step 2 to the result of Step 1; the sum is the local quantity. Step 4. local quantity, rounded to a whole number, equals 38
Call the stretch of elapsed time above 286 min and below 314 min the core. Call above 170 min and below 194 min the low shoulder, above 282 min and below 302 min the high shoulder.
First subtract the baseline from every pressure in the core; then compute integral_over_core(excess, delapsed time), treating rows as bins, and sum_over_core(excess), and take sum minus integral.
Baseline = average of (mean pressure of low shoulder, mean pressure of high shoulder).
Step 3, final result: 32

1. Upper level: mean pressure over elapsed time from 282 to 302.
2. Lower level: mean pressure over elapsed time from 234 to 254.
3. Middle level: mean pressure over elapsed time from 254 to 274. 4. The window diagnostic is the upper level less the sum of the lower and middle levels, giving -22.8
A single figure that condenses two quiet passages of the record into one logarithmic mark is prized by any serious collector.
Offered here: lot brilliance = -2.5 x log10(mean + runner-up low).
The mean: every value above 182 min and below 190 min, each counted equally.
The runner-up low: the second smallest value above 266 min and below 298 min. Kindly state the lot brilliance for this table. -3.93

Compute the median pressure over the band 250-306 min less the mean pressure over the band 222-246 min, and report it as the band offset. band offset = -2.4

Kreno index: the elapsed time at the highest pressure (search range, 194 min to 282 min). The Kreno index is 200.0 min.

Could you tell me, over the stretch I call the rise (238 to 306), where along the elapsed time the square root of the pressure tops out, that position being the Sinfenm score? 248.0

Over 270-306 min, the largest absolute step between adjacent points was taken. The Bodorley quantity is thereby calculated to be 2.7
